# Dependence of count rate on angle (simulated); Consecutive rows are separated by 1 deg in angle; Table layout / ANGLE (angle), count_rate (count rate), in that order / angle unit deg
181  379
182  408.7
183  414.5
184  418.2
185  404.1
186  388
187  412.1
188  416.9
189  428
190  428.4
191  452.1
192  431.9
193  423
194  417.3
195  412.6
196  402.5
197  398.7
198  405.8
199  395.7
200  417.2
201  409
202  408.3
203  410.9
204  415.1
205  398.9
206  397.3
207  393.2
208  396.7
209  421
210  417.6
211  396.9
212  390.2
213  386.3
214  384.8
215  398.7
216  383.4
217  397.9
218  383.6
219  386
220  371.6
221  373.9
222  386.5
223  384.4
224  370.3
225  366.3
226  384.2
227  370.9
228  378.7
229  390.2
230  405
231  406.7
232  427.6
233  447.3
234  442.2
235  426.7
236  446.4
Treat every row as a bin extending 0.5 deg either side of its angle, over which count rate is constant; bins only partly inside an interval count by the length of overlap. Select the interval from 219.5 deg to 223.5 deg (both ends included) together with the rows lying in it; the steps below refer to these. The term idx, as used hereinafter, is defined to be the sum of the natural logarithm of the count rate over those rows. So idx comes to 23.8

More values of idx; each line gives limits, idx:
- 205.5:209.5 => 24.0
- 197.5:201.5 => 24.0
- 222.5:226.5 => 23.7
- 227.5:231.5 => 23.9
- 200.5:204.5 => 24.1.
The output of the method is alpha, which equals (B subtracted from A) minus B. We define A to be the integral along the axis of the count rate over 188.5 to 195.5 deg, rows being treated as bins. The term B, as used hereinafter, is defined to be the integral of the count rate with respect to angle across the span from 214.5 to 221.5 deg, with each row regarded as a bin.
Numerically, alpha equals -2397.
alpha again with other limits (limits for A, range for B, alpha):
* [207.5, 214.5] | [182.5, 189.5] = -2970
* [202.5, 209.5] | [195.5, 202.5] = -2841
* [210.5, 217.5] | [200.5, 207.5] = -2927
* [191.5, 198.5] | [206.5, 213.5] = -2712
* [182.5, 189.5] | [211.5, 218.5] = -2568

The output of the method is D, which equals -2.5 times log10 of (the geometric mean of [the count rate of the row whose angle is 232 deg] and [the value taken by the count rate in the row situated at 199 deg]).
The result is -6.54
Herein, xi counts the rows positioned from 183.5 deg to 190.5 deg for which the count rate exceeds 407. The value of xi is 5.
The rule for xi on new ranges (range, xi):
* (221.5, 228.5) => 0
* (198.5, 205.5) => 5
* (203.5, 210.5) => 3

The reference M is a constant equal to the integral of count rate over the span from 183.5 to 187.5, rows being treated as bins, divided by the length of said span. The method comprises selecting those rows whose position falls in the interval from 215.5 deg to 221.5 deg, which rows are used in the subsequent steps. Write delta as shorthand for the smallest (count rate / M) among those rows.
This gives 0.92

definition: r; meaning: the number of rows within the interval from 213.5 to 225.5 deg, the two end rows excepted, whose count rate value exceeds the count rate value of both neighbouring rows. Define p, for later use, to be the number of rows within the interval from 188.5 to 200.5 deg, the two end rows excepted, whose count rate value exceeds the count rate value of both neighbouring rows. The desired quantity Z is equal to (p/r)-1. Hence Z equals -0.5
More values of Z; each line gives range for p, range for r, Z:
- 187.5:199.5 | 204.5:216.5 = 0.0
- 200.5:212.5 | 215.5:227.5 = -0.5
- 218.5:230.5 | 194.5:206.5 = -0.3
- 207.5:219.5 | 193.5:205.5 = 0.0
